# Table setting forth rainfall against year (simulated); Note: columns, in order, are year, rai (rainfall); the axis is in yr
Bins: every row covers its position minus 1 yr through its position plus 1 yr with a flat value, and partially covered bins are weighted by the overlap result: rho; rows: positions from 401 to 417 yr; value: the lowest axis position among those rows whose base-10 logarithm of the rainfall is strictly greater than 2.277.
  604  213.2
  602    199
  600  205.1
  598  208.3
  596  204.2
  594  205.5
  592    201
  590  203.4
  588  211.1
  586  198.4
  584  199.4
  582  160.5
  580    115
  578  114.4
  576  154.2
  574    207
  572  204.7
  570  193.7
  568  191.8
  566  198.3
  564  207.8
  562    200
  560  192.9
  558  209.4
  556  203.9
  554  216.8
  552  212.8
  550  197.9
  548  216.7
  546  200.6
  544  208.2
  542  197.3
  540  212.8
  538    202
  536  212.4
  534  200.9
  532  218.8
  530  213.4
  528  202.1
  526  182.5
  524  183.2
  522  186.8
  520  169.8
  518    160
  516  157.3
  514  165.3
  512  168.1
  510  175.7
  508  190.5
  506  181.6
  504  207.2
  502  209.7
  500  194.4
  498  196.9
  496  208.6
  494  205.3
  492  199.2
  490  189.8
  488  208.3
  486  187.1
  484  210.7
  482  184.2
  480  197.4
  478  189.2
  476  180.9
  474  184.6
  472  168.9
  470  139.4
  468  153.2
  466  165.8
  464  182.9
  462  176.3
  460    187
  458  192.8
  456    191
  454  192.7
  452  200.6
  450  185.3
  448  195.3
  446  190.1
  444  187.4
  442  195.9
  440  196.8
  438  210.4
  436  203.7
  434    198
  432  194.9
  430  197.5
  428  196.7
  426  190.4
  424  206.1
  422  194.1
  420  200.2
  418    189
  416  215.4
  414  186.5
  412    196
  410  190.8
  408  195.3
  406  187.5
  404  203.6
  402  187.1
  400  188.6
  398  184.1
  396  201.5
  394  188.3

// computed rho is 404 yr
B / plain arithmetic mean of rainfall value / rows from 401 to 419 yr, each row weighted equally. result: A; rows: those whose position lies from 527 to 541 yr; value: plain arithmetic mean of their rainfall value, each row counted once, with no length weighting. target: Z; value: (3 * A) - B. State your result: 432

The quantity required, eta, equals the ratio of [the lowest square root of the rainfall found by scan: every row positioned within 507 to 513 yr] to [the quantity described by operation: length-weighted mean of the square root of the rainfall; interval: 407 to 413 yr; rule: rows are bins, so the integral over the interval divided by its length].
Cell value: 0.93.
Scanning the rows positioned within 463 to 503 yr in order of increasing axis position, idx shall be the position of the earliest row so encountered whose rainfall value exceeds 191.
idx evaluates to 480 yr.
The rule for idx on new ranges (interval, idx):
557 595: 558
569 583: 570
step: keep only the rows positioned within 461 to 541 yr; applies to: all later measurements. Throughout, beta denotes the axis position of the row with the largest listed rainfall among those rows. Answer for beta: 532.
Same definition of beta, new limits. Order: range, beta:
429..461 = 438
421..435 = 424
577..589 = 588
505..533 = 532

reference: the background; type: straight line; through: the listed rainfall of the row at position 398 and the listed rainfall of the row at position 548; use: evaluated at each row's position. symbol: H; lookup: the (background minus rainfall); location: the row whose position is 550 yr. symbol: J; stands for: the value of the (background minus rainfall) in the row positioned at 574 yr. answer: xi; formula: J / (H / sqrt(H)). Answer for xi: 4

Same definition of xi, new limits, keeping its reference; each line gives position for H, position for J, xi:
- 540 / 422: -3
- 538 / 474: 5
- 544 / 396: -6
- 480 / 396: -8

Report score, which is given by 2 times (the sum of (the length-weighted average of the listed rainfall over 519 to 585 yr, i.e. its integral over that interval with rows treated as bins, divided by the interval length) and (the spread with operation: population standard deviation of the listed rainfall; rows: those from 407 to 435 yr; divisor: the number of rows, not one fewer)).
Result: 401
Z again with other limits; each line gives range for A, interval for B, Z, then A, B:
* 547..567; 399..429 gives 422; 206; 195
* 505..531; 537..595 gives 345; 180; 194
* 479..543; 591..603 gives 375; 193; 204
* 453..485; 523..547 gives 340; 181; 203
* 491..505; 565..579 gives 429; 203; 181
